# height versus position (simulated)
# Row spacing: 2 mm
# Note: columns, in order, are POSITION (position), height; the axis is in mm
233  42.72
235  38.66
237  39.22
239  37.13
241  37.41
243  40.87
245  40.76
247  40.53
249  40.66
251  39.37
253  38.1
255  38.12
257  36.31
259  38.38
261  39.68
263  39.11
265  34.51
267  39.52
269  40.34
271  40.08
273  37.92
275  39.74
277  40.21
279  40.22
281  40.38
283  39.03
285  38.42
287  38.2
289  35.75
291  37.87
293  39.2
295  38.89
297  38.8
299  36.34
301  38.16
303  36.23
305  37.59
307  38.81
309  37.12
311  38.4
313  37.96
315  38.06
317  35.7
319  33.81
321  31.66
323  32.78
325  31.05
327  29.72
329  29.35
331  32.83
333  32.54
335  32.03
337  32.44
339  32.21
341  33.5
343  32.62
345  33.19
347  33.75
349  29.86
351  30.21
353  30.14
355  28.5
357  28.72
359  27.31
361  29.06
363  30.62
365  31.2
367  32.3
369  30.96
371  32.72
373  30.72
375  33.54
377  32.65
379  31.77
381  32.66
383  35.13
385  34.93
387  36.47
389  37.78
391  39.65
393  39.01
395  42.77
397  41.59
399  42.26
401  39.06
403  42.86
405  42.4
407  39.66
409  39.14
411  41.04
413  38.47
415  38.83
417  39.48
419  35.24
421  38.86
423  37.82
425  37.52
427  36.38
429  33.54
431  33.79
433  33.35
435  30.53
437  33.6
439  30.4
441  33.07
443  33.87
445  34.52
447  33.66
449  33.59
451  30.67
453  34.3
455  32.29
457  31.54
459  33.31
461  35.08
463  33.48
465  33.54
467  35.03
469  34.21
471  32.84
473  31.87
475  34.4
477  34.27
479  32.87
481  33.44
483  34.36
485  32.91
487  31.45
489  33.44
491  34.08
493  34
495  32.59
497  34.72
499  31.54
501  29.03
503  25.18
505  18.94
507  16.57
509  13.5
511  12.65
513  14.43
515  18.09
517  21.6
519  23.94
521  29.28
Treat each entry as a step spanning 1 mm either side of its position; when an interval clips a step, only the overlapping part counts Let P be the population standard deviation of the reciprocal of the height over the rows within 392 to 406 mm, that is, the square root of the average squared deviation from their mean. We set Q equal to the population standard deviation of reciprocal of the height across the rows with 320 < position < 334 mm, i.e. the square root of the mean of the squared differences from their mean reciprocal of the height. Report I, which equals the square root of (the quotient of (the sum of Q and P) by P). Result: 1.57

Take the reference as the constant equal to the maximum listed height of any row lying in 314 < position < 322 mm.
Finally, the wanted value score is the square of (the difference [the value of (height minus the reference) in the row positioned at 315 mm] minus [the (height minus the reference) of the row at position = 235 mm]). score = 0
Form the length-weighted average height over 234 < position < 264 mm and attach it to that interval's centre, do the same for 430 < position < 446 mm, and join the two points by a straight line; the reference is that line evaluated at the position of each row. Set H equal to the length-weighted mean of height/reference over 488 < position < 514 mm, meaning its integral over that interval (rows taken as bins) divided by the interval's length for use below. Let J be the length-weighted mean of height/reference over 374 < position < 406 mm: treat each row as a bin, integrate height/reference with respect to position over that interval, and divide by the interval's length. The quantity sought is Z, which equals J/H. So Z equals 1.34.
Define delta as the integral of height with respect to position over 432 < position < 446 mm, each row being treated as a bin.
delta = 459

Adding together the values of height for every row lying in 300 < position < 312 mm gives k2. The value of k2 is 226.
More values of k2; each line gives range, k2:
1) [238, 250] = 237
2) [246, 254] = 159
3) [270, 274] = 78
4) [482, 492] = 166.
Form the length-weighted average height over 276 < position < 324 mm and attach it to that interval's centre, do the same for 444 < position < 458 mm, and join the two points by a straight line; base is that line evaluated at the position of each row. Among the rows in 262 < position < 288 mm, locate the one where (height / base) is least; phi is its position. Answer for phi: 265 mm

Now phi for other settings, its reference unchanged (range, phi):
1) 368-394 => 373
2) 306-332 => 329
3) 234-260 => 257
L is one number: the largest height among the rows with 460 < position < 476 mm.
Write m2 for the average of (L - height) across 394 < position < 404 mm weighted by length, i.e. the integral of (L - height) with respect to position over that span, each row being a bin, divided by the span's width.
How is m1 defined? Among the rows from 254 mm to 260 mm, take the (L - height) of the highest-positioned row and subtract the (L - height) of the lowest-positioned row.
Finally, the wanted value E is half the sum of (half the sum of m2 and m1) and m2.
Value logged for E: -5.0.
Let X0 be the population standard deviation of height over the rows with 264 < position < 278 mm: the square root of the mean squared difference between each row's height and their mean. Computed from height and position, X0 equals 1.9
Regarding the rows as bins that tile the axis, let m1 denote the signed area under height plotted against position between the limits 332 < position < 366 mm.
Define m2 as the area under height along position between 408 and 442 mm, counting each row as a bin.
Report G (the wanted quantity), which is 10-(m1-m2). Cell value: 176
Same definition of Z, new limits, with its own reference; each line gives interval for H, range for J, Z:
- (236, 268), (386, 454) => 1.11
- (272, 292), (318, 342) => 0.86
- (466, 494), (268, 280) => 0.98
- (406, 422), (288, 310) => 0.87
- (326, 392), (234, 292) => 1.11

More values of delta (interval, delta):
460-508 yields 1520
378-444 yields 2446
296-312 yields 603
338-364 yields 799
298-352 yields 1836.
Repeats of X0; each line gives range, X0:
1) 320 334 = 1.3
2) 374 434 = 3.3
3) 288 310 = 1.1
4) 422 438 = 2.3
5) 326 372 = 1.8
